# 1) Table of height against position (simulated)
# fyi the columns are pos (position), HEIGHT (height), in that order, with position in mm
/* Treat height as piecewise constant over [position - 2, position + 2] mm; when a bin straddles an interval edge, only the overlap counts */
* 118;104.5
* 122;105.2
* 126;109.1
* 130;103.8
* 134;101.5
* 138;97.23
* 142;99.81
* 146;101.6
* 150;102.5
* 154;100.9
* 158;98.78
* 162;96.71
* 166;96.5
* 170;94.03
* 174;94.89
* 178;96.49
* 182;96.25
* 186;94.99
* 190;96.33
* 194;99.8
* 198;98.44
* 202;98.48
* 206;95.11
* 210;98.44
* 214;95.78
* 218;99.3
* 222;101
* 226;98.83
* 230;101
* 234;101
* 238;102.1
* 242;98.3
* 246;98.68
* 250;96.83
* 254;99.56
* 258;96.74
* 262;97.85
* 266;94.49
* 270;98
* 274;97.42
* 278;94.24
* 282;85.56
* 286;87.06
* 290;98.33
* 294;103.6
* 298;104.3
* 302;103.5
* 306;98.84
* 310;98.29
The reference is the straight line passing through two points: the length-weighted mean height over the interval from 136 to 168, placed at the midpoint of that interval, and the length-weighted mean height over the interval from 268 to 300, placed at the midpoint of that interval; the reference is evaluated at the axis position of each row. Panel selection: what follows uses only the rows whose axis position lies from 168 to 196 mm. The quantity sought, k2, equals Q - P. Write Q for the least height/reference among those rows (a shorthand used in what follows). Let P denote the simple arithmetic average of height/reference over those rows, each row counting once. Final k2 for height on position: -0.024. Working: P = 0.98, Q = 0.952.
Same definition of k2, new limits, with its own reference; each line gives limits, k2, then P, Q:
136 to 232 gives -0.044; 1.00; 0.952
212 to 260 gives -0.039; 1.02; 0.980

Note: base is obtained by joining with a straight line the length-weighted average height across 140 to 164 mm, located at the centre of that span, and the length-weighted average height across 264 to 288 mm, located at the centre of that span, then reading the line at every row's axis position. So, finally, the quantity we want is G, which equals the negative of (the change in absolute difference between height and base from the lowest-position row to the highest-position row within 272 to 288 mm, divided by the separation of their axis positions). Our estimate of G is -0.05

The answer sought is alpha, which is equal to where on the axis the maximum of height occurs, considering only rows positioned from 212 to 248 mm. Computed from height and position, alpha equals 238 mm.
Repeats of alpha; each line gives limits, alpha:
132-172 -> 150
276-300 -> 298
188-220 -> 194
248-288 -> 254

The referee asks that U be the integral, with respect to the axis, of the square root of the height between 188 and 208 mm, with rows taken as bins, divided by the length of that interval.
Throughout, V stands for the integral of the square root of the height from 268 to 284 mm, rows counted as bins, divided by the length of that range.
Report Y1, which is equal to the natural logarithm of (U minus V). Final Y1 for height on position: -1.6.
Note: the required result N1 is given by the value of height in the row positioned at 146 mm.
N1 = 101.6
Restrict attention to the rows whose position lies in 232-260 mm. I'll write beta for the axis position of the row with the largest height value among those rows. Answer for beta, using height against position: 238 mm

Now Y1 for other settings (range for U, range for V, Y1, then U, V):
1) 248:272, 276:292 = -1.2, 9.9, 9.55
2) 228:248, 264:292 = -1.1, 10.0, 9.67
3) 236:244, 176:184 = -1.6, 10.0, 9.82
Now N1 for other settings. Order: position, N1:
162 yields 96.71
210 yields 98.44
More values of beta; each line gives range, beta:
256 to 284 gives 270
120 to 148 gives 126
